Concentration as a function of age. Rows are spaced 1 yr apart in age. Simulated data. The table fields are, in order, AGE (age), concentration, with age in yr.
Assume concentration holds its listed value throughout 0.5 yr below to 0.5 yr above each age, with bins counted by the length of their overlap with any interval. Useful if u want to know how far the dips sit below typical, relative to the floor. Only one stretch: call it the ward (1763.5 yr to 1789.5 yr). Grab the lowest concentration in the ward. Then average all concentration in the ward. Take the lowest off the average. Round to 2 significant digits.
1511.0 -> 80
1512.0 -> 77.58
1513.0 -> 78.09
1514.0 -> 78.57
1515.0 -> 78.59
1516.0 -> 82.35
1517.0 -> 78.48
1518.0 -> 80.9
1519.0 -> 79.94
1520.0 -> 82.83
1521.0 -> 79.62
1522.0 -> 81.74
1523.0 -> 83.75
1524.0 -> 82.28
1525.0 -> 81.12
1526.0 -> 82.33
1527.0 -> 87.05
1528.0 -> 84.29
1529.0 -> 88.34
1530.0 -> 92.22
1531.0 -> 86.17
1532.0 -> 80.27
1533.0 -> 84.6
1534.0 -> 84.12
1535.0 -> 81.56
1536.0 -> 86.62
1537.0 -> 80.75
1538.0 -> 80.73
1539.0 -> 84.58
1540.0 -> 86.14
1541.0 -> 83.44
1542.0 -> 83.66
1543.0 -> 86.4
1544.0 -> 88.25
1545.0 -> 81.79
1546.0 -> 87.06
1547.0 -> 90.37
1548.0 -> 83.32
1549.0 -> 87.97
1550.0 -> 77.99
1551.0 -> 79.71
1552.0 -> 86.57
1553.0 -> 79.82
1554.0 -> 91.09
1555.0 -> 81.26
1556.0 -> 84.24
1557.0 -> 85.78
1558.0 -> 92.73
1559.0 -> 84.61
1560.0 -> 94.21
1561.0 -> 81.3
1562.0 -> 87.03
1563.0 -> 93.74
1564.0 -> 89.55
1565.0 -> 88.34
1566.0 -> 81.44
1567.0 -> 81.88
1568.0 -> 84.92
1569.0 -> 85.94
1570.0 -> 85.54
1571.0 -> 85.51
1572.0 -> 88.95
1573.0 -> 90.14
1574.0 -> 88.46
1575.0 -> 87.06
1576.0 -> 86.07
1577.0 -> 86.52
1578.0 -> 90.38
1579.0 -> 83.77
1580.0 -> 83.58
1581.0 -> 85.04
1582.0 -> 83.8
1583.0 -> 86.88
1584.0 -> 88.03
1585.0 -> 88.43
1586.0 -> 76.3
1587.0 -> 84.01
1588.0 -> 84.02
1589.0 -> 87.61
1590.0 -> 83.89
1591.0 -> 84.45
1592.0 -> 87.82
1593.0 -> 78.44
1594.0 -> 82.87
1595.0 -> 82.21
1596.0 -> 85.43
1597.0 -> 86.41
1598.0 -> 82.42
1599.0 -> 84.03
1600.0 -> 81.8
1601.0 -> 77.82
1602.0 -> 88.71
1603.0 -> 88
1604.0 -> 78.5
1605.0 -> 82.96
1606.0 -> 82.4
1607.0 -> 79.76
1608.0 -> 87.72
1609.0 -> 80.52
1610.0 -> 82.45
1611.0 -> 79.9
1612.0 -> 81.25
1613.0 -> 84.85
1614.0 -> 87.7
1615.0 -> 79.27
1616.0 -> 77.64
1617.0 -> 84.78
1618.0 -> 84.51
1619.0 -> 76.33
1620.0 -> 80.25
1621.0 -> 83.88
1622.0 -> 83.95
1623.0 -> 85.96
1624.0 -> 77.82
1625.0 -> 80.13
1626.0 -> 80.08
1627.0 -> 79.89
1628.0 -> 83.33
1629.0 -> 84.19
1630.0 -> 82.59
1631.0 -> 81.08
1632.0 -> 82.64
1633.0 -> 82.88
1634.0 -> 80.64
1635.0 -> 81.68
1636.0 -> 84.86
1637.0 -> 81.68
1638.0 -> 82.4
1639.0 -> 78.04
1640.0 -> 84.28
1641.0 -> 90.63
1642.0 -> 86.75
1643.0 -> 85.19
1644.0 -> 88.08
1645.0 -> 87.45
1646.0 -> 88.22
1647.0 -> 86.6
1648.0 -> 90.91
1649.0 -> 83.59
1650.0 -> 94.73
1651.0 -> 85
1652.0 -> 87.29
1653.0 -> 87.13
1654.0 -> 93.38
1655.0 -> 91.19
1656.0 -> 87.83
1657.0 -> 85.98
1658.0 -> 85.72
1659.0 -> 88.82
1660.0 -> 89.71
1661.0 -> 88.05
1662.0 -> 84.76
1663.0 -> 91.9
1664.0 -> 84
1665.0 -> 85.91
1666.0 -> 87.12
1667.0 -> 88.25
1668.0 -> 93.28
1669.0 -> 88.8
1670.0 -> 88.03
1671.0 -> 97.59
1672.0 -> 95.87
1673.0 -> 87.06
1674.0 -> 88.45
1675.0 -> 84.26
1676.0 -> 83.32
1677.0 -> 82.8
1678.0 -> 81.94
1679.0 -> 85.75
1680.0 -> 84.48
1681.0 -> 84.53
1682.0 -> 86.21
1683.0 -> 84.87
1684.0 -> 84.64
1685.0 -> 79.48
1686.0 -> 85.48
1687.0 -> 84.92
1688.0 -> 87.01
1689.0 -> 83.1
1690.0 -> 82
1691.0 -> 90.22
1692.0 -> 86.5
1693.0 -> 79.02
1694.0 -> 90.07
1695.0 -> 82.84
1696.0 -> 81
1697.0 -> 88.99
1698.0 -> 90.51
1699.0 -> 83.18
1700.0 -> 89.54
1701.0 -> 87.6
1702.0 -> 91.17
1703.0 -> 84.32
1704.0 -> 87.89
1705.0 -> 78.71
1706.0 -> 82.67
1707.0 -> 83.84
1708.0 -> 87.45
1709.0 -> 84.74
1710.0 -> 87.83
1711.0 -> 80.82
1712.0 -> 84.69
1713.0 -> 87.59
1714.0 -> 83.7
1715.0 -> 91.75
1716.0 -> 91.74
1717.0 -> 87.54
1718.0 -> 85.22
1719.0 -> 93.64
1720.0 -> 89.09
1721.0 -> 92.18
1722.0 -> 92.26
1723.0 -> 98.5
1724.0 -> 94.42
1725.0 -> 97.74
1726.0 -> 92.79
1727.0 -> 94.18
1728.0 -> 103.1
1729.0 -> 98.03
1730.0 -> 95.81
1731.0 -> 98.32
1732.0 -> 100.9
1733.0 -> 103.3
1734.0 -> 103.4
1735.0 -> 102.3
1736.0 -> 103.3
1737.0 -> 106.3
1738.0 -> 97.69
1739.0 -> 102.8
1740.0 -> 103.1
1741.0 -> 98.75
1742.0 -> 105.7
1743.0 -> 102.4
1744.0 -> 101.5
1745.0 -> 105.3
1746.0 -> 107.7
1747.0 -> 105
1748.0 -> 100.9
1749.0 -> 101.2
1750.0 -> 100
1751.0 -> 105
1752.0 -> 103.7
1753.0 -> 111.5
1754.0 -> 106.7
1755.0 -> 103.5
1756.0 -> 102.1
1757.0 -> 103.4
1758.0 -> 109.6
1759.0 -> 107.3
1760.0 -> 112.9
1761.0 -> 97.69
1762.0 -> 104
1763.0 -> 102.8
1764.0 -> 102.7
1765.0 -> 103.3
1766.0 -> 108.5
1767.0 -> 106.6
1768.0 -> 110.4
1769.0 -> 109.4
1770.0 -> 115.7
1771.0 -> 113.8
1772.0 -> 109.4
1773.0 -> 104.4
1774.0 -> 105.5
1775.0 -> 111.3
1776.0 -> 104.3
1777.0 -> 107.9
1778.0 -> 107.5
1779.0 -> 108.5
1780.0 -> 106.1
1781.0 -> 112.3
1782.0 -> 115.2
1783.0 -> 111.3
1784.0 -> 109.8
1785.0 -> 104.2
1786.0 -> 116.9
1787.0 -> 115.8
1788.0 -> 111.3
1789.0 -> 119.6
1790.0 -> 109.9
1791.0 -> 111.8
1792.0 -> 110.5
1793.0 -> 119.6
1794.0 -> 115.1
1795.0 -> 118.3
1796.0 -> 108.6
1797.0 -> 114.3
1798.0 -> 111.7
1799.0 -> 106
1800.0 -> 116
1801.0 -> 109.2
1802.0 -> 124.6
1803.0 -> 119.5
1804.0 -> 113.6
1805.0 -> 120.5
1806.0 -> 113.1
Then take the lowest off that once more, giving -96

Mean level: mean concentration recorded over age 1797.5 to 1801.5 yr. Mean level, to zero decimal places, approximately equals 111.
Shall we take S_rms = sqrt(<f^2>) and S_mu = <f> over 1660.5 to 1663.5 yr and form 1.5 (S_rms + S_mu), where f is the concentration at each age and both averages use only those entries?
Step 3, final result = 265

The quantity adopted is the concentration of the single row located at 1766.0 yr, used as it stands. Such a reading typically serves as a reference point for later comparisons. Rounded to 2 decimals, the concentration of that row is 108.50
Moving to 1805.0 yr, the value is 120.50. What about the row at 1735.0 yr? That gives 102.30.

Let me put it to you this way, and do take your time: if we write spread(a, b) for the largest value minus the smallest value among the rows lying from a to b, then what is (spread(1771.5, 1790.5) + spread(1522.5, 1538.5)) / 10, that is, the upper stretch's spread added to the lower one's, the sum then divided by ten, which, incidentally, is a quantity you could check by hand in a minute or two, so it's 2.7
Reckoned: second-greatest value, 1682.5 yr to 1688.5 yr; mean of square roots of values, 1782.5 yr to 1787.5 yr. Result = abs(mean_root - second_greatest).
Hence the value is 75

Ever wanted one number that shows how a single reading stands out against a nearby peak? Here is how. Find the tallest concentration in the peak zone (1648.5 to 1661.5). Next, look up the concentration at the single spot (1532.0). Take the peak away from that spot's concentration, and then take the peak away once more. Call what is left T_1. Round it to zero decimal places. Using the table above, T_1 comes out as -109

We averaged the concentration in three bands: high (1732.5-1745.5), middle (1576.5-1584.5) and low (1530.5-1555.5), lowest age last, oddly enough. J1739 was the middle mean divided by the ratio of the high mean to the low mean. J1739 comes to 70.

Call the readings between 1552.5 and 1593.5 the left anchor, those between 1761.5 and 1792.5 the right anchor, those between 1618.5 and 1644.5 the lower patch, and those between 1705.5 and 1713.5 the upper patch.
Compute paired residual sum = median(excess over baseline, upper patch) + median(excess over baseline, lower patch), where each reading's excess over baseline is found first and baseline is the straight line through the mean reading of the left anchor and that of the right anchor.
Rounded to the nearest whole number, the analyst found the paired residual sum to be -27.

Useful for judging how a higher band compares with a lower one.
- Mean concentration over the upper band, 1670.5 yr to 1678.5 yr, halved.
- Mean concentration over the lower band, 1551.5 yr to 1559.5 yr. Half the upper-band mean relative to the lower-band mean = 0.51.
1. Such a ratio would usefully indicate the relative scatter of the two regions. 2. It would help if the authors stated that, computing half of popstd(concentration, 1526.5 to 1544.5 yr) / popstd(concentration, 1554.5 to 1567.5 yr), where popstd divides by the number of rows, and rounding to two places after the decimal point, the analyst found 0.33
